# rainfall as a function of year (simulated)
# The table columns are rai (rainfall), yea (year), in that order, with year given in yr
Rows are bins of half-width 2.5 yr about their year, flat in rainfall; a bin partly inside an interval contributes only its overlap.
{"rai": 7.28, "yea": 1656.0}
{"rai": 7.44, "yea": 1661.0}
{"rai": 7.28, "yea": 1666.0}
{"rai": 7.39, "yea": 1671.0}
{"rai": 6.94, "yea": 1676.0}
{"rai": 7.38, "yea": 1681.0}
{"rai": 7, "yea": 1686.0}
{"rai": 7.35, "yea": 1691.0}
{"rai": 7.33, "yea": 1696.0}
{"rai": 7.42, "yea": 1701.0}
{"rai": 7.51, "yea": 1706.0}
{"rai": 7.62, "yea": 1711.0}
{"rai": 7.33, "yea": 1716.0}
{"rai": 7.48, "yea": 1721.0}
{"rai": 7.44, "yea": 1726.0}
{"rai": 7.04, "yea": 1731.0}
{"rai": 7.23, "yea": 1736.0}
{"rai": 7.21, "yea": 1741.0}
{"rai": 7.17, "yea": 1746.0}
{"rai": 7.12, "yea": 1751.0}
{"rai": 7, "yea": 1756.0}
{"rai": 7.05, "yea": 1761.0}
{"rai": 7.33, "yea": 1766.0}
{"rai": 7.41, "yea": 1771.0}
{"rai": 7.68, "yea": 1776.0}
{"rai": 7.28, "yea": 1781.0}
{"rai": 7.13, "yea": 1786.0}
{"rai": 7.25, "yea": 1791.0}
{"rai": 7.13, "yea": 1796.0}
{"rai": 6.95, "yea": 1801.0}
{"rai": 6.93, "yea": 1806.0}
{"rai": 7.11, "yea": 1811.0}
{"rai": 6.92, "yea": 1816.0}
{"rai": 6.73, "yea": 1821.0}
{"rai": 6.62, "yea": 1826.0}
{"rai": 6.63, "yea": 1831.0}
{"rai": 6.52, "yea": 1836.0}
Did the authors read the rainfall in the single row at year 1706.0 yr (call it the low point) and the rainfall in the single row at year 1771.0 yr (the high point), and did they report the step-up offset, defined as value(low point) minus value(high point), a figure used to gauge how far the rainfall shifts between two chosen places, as 0.10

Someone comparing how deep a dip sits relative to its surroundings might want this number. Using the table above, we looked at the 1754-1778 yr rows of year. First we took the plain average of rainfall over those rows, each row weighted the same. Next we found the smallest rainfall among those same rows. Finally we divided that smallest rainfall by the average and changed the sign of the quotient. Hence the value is -0.960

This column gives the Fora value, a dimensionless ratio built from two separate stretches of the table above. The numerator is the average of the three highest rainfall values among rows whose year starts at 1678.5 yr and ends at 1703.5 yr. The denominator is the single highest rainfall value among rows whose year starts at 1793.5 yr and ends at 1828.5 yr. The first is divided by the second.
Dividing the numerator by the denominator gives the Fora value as 1.04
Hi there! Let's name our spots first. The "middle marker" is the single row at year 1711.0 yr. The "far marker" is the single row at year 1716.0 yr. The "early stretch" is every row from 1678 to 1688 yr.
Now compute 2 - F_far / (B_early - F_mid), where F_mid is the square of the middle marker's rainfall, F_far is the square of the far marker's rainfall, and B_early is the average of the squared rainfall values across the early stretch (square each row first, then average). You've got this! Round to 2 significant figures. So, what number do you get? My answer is 10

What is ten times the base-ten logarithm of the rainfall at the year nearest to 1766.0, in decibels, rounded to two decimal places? 8.65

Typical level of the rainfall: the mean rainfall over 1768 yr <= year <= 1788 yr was 7.38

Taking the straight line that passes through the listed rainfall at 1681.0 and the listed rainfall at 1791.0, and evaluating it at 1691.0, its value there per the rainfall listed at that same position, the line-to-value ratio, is 1.00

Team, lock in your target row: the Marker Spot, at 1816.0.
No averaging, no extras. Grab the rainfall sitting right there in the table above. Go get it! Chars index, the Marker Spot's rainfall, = 6.92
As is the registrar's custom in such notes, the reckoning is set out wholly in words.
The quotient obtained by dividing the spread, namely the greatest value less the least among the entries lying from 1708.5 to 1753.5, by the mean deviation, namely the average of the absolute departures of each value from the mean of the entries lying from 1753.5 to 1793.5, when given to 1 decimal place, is 3.7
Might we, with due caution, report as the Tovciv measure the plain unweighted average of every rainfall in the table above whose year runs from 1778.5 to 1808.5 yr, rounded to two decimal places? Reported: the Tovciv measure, 7.11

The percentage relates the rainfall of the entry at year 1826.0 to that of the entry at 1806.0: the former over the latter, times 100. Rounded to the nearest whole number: 96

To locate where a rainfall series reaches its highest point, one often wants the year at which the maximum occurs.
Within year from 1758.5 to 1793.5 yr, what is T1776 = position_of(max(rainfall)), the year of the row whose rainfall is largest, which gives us 1776.0 yr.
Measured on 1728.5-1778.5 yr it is 1776.0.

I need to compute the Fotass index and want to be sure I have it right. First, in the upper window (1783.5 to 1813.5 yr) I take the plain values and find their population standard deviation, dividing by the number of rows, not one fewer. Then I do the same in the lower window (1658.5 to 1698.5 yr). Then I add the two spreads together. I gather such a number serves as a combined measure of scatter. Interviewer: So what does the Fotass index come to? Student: 0.29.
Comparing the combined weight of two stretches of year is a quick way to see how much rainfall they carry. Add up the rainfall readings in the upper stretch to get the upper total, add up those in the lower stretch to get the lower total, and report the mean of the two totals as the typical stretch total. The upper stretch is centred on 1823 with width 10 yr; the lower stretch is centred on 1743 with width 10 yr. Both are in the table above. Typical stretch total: 13.9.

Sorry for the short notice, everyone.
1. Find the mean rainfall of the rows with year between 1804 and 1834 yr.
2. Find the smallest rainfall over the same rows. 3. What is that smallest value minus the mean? -0.20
